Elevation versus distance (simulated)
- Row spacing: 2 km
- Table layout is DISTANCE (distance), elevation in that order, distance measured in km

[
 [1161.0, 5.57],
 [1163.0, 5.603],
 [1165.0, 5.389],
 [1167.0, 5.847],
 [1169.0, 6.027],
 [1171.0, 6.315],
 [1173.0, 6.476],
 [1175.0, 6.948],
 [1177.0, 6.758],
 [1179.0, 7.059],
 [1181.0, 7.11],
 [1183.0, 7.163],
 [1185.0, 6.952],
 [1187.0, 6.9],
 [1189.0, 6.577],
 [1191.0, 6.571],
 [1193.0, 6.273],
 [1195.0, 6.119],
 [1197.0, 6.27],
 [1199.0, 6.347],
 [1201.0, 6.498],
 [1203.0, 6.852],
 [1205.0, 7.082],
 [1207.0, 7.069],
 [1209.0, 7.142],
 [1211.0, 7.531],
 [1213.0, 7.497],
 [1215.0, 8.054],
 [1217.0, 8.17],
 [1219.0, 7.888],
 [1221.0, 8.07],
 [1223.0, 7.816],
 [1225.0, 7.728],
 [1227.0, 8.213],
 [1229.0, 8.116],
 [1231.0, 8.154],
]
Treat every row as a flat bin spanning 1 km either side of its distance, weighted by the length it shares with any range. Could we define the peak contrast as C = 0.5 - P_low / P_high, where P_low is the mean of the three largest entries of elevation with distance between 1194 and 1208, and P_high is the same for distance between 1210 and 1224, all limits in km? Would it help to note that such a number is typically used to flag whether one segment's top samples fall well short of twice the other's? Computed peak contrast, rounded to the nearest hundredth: -0.36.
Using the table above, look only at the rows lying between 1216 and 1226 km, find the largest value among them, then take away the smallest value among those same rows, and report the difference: 0.4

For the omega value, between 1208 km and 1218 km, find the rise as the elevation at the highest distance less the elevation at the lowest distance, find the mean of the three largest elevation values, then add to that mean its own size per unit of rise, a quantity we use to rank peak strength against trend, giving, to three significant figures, 15.6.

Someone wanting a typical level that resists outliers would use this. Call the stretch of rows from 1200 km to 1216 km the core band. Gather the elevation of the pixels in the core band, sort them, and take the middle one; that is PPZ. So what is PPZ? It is 7.11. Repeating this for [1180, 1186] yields 7.11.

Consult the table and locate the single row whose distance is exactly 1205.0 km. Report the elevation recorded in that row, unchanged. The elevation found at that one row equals 7.082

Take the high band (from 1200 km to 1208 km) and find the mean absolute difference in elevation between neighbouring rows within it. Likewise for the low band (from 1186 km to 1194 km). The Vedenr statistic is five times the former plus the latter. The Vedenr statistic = 1.2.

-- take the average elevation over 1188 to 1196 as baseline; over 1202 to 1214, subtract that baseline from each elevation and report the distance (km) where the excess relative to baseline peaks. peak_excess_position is 1211.0 km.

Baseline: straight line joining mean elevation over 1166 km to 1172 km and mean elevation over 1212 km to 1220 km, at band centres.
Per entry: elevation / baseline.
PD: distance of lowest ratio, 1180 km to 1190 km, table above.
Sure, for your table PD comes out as 1189.0 km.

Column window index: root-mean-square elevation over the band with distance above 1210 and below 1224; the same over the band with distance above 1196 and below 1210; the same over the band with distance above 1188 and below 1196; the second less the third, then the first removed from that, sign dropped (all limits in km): 7.5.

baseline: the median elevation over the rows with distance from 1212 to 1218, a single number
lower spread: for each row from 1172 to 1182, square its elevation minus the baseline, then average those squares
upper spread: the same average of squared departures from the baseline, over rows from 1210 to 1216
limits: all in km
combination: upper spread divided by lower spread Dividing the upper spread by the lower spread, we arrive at 0.13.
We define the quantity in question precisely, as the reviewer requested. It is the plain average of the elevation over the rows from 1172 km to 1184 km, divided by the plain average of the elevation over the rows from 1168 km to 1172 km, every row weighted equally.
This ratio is 1.12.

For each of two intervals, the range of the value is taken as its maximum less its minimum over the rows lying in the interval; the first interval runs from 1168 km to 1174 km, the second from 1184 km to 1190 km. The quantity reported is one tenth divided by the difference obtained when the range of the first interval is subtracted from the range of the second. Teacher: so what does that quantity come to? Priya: -1.4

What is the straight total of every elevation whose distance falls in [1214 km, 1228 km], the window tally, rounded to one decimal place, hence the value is 55.9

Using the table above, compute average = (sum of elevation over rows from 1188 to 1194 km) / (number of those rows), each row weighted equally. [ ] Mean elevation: 6.5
